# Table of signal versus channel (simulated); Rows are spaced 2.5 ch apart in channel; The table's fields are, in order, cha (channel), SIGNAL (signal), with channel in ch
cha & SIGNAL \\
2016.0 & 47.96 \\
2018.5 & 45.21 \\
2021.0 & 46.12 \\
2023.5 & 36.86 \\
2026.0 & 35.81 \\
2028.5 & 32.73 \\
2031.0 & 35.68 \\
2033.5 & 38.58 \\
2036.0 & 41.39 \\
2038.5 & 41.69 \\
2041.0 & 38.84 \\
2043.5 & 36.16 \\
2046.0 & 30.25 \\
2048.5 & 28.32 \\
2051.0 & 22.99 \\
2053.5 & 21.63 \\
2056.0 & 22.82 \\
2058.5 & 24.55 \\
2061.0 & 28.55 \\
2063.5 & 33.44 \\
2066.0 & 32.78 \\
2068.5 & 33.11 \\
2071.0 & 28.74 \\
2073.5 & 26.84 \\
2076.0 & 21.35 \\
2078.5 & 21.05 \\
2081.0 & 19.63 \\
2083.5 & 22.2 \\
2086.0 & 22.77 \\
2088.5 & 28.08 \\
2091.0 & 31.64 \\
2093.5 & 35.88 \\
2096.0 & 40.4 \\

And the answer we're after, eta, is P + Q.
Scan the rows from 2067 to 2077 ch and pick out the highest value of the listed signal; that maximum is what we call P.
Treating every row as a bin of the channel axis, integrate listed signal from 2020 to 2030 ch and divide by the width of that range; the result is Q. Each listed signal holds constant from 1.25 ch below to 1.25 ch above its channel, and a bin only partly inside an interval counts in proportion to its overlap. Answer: 71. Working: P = 33.11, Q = 38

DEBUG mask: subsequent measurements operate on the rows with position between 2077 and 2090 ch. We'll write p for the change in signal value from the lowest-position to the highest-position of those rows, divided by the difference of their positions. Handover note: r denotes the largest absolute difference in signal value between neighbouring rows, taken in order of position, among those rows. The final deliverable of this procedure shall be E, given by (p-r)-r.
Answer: -9.9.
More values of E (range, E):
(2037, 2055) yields -13.2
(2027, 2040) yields -5.0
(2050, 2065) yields -8.9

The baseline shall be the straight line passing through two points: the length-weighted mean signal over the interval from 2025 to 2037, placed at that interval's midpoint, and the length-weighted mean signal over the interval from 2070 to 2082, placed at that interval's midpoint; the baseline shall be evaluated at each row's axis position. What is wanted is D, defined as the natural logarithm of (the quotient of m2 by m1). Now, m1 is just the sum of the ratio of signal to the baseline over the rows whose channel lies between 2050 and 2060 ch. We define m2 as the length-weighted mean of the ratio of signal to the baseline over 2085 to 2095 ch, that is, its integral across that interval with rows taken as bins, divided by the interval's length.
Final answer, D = -0.68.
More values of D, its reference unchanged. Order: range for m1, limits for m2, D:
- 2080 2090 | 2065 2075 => -1.32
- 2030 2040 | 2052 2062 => -1.66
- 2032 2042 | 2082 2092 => -1.27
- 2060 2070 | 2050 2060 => -1.81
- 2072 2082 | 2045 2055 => -1.54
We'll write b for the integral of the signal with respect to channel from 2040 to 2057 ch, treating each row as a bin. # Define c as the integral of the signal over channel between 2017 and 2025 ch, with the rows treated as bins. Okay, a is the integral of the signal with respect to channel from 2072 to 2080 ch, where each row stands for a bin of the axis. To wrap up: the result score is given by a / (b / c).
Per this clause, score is 130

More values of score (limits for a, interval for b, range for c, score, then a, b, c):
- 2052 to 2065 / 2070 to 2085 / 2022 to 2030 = 279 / 341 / 348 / 284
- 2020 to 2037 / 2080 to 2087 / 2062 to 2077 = 1894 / 646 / 151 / 442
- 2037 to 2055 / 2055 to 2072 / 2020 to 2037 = 735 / 566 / 497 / 646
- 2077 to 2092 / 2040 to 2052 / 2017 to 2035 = 672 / 361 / 376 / 700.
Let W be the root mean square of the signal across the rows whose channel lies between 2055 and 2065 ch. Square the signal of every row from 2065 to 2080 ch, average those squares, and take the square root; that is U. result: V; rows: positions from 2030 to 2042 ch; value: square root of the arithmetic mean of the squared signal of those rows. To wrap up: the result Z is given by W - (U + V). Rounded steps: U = 27.7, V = 39.3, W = 28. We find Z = -39.4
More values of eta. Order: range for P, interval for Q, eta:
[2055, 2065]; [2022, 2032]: 69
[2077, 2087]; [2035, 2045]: 62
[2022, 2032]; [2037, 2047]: 74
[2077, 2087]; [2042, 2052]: 53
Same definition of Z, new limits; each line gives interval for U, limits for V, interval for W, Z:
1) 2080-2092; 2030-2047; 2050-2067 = -35.9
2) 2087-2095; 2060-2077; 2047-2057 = -37.5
